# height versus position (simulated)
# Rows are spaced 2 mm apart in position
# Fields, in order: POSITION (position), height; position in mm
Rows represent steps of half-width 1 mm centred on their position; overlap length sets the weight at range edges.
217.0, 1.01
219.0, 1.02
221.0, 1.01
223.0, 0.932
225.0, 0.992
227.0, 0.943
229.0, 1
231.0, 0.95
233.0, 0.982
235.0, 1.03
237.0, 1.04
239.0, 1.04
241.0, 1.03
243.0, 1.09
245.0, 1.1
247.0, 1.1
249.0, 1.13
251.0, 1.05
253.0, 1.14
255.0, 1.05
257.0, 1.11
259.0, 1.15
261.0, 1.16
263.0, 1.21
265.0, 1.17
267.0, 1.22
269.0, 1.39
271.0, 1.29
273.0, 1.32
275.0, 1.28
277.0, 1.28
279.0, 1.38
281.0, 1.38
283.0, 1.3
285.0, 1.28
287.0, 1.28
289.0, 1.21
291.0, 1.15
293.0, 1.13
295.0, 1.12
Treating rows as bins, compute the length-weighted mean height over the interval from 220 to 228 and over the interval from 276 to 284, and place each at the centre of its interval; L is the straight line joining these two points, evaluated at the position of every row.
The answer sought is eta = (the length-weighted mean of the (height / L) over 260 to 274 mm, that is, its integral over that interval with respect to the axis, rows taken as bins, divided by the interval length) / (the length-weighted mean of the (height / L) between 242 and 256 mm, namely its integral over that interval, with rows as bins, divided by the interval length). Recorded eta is 1.03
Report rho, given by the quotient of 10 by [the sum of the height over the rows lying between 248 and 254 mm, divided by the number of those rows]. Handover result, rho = 9.0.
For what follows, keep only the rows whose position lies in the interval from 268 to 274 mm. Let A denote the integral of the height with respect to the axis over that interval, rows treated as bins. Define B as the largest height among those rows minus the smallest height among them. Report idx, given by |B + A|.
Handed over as 8.1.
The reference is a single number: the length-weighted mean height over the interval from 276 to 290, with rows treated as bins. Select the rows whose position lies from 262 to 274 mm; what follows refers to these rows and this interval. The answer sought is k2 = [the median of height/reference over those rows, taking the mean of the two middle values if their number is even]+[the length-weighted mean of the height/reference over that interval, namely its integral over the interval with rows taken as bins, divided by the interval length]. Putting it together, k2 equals 1.94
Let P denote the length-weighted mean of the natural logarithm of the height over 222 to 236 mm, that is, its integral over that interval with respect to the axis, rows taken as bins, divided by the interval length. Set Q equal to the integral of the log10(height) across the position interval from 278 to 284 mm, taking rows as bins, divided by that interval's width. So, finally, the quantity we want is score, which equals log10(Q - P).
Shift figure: -0.81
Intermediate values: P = -0.025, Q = 0.131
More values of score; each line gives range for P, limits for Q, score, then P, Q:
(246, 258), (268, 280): -1.53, 0.092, 0.121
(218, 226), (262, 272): -0.96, -0.012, 0.098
